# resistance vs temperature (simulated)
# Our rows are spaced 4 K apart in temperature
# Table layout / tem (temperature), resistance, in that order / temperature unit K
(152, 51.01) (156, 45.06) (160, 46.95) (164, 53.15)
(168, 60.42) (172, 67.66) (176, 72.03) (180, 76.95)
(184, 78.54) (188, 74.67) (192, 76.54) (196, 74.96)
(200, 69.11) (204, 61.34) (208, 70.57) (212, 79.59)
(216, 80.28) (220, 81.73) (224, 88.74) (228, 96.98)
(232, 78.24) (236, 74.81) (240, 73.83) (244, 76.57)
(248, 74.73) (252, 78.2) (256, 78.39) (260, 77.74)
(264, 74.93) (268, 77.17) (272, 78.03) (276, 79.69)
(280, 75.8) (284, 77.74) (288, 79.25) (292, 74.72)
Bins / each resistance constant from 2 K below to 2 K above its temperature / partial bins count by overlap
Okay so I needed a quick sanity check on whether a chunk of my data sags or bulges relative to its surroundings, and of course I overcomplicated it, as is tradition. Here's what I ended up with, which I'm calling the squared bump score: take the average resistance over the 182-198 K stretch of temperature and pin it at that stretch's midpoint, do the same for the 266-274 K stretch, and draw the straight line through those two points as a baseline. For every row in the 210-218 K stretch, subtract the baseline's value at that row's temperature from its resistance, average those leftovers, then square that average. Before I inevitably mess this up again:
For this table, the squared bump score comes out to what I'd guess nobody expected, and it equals 11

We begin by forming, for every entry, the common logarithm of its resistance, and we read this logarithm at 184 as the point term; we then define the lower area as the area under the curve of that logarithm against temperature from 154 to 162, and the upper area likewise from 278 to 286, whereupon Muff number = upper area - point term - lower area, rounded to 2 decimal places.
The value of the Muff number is -0.12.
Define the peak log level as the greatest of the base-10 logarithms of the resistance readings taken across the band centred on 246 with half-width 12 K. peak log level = 1.89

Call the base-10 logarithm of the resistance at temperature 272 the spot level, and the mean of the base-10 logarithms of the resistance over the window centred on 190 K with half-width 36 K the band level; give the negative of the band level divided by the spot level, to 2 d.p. -0.97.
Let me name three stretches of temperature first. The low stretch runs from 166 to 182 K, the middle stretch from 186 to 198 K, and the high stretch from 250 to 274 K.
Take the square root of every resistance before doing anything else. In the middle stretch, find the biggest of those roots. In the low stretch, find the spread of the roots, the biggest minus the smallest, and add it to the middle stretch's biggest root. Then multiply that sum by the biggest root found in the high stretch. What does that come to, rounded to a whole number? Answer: 86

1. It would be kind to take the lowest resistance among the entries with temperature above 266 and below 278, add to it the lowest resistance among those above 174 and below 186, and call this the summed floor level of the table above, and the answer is 149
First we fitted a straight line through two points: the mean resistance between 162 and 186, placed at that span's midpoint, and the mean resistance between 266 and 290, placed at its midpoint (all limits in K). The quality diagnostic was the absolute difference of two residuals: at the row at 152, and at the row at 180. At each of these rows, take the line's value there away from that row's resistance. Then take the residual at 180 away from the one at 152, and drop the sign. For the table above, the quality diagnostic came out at 23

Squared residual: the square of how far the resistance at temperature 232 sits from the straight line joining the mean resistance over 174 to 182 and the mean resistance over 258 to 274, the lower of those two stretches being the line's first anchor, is 5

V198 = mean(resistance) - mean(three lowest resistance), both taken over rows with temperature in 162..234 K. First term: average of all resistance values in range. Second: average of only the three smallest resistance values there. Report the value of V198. 16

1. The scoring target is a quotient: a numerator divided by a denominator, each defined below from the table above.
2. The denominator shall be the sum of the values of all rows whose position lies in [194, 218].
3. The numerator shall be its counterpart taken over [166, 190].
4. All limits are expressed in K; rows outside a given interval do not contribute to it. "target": 0.987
